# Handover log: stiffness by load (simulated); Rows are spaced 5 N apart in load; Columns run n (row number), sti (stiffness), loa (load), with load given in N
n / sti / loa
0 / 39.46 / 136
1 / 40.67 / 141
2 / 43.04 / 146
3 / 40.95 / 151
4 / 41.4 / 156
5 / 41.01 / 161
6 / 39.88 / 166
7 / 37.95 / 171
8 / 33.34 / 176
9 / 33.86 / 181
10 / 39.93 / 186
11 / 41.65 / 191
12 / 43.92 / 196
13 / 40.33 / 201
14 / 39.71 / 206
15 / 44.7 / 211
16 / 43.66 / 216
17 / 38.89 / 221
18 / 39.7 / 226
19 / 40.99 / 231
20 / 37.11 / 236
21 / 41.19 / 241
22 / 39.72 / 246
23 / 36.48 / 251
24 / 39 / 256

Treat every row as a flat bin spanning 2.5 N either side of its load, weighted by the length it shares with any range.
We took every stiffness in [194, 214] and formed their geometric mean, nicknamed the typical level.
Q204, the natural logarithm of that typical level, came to 3.74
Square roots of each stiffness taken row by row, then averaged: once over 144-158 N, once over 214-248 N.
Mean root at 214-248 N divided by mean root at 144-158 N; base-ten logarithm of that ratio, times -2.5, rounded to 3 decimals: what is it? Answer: 0.022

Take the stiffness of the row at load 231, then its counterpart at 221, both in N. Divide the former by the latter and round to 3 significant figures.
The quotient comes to 1.05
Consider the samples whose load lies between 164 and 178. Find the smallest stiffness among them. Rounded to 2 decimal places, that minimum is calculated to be 33.34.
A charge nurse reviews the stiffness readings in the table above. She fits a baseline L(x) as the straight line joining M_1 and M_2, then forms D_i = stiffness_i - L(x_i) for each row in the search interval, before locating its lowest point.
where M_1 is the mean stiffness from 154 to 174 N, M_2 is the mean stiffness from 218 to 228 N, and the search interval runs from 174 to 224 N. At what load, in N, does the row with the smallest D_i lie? 176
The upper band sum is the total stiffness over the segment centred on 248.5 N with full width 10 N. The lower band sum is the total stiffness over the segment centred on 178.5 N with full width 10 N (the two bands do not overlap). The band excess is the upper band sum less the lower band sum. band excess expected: 9.0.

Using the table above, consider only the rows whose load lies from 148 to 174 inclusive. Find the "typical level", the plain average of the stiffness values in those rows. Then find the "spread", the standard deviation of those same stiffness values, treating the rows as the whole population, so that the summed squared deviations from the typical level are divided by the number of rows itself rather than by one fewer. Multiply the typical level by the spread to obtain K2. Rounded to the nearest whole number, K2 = 50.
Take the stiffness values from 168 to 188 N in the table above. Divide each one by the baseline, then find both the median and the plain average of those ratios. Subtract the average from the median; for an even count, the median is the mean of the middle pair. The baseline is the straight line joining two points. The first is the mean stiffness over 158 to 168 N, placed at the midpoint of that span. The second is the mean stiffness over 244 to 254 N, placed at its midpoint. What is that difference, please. -0.011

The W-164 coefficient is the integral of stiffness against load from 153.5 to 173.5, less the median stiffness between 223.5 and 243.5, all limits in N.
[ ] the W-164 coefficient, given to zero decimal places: 761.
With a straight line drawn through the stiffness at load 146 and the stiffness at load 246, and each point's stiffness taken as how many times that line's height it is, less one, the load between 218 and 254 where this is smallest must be 251 N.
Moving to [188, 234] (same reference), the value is 221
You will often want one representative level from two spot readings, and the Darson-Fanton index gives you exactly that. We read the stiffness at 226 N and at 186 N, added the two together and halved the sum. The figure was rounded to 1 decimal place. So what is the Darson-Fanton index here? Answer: 39.8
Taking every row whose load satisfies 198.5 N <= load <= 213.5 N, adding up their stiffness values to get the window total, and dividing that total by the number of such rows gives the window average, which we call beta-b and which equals 41.6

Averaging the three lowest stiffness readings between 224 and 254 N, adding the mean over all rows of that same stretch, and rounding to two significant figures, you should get 77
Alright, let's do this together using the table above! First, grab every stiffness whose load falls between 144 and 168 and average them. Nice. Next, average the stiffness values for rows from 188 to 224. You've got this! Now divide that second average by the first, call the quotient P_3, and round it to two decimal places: 1.01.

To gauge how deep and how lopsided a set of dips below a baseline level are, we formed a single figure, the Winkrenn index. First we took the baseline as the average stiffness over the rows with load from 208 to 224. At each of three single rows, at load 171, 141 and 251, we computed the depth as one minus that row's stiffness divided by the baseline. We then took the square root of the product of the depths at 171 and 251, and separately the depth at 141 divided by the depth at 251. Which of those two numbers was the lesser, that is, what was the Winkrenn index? 0.12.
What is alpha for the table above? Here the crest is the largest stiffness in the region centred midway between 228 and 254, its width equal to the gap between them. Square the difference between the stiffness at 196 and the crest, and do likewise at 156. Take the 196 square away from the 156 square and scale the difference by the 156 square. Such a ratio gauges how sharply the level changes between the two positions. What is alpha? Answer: -168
